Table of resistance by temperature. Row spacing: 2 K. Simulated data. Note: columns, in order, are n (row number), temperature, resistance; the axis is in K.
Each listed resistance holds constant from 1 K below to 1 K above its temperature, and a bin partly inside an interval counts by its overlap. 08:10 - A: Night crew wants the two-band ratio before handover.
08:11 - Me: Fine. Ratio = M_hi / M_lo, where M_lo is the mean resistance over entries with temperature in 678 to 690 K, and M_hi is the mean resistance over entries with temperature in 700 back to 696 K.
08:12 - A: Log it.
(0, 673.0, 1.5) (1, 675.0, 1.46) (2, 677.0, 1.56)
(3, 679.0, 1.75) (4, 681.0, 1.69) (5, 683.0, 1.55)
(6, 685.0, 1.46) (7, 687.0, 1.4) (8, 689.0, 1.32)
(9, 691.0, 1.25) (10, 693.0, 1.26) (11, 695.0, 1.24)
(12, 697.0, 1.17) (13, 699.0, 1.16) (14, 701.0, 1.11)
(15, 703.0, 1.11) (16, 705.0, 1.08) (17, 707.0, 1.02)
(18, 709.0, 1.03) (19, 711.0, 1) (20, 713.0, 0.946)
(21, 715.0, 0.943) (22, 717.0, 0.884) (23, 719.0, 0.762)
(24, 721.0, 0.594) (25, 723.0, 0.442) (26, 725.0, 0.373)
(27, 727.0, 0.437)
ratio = 0.76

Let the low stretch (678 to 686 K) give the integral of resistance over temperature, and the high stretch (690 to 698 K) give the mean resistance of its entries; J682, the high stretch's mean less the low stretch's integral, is -11.7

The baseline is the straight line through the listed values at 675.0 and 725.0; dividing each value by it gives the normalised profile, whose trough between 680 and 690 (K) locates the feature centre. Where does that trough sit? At 689.0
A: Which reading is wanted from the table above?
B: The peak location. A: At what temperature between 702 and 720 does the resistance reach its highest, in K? 703.0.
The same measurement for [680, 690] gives 681.0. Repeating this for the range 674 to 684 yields 679.0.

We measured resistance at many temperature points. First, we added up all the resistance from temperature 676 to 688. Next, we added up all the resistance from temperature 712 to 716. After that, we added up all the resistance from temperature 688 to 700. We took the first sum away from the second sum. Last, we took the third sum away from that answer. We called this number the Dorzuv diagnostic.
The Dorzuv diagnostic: -14.9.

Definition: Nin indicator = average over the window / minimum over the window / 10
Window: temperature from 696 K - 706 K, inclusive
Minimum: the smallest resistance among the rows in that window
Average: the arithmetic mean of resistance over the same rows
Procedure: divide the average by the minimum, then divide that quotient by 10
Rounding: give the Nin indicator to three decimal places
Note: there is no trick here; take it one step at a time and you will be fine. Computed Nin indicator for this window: 0.104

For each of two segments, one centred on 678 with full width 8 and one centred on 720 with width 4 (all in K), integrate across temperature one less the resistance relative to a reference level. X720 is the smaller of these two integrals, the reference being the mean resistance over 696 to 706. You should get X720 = -3.5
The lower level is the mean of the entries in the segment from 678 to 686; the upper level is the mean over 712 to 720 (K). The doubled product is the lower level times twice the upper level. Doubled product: 2.85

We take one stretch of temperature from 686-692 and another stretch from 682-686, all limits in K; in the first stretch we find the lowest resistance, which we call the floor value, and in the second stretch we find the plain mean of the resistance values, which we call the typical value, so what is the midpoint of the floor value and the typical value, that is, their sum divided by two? 1.38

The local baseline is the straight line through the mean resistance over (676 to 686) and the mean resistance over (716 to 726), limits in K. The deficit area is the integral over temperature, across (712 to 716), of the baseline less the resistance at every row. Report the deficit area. -0.6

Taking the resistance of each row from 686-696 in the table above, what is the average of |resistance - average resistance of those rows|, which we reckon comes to 0.053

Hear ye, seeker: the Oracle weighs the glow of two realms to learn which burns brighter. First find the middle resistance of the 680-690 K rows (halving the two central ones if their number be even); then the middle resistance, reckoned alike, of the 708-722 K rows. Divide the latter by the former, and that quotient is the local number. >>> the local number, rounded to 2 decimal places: 0.65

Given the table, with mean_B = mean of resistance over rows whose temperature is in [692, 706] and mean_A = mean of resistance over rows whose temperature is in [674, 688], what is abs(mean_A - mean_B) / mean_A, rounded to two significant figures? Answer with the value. 0.25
